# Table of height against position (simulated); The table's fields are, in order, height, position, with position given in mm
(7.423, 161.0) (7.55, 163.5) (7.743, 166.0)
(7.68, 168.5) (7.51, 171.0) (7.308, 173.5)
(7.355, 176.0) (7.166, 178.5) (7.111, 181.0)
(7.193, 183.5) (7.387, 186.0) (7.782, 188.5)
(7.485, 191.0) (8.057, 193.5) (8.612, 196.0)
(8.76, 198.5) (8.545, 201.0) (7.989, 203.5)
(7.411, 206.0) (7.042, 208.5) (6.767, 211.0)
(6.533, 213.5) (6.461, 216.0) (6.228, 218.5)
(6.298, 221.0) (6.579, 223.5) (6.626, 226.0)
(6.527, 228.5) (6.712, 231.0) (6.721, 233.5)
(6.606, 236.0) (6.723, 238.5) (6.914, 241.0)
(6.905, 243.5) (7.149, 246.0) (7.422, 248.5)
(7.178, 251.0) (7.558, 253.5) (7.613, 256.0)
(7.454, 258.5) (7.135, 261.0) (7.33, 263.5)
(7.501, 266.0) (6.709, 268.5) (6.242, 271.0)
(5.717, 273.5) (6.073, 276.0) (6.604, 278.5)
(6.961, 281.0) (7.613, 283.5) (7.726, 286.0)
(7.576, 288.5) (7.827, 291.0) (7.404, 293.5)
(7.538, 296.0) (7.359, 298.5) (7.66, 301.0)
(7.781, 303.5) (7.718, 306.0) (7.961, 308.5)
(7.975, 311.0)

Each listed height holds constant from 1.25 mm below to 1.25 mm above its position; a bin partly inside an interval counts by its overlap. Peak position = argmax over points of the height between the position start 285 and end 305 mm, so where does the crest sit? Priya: 291.0 mm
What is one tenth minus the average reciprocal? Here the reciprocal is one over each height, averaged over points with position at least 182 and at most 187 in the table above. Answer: -0.037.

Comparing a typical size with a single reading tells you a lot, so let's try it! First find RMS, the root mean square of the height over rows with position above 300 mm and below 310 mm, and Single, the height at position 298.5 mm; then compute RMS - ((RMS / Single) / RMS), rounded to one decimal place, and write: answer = 7.6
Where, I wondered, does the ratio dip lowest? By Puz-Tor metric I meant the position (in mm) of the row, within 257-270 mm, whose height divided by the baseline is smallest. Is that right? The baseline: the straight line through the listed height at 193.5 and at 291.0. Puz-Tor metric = 268.5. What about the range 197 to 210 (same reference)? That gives 208.5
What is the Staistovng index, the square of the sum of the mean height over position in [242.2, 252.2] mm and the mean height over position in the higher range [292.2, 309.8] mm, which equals 219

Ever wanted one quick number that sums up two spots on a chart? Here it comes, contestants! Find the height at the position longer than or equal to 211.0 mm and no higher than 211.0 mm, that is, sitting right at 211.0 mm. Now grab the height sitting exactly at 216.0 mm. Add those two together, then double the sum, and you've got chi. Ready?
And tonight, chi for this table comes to 26.5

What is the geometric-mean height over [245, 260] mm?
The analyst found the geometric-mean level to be 7.39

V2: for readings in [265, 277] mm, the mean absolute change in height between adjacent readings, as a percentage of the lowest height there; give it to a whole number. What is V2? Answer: 9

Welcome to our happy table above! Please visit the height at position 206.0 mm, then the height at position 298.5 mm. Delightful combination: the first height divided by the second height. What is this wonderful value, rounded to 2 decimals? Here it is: 1.01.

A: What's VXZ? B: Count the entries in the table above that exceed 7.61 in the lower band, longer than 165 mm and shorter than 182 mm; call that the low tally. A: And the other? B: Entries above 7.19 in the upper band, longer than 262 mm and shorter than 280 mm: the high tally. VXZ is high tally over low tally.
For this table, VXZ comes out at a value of 1.0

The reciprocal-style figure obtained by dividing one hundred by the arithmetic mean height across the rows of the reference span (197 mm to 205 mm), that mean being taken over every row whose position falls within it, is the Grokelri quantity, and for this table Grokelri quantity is 11.9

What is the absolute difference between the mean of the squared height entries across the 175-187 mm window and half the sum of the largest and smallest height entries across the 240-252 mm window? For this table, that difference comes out 45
